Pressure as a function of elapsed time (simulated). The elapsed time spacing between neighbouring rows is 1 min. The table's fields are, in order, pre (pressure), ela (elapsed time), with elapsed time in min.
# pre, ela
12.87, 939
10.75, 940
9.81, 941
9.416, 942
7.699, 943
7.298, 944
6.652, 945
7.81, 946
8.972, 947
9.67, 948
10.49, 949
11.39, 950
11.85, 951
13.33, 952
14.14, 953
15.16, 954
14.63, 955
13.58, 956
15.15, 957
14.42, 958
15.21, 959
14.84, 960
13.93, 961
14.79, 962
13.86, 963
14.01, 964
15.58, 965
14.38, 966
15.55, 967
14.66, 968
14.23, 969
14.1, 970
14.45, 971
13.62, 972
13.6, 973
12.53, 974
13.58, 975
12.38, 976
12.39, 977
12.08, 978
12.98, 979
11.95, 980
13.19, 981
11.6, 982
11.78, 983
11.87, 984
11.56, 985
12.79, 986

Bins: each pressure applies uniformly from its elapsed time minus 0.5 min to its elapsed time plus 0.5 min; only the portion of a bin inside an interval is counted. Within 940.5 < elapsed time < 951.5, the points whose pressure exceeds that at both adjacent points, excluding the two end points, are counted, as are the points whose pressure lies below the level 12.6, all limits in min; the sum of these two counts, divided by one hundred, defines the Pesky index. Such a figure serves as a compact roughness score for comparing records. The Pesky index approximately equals 0.110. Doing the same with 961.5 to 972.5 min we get 0.030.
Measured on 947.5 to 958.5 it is 0.060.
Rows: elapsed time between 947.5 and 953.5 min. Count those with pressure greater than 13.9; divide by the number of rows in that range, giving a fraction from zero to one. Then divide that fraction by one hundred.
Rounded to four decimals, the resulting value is 0.0017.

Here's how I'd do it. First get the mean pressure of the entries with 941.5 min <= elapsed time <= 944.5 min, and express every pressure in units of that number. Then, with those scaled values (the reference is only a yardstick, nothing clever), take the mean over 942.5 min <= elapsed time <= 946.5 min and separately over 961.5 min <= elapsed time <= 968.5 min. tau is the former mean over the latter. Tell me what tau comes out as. 0.50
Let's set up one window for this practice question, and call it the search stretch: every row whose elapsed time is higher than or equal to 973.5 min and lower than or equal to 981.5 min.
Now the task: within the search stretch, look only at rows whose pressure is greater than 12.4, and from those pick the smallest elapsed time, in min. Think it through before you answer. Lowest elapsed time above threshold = 974 min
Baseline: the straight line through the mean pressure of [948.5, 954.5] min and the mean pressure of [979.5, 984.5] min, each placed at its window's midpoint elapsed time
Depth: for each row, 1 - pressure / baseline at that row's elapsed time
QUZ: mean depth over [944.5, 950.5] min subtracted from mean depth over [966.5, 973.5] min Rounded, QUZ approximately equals -0.44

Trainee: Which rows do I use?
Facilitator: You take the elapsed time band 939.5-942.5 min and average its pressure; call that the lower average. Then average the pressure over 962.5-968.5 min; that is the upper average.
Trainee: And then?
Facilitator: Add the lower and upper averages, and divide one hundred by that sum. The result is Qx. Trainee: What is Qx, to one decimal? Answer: 4.1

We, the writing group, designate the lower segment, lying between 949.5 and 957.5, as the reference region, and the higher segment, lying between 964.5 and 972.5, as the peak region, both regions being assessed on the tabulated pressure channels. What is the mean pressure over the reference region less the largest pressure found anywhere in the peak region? -2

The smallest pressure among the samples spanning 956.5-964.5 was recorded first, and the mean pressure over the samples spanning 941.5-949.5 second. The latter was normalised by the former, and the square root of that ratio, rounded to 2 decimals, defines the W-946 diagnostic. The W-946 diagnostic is 0.78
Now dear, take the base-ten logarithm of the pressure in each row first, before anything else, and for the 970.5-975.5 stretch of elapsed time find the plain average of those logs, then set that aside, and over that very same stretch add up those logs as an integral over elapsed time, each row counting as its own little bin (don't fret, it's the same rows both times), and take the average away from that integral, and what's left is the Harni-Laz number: 4.5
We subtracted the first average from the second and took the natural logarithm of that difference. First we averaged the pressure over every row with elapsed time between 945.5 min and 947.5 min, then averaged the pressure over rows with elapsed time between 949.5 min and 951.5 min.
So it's 1.2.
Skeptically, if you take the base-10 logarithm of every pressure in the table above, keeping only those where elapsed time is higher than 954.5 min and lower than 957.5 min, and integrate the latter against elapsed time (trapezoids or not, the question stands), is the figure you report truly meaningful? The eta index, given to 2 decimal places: 3.48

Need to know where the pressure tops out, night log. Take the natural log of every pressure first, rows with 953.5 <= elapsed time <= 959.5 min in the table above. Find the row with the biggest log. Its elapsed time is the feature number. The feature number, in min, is 959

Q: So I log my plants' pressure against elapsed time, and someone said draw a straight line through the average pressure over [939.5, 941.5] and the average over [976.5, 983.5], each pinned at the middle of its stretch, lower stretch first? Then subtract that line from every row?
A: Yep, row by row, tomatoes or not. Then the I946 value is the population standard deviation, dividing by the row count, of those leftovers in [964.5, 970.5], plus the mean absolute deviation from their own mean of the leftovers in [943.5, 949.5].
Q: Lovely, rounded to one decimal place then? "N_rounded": 1.8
